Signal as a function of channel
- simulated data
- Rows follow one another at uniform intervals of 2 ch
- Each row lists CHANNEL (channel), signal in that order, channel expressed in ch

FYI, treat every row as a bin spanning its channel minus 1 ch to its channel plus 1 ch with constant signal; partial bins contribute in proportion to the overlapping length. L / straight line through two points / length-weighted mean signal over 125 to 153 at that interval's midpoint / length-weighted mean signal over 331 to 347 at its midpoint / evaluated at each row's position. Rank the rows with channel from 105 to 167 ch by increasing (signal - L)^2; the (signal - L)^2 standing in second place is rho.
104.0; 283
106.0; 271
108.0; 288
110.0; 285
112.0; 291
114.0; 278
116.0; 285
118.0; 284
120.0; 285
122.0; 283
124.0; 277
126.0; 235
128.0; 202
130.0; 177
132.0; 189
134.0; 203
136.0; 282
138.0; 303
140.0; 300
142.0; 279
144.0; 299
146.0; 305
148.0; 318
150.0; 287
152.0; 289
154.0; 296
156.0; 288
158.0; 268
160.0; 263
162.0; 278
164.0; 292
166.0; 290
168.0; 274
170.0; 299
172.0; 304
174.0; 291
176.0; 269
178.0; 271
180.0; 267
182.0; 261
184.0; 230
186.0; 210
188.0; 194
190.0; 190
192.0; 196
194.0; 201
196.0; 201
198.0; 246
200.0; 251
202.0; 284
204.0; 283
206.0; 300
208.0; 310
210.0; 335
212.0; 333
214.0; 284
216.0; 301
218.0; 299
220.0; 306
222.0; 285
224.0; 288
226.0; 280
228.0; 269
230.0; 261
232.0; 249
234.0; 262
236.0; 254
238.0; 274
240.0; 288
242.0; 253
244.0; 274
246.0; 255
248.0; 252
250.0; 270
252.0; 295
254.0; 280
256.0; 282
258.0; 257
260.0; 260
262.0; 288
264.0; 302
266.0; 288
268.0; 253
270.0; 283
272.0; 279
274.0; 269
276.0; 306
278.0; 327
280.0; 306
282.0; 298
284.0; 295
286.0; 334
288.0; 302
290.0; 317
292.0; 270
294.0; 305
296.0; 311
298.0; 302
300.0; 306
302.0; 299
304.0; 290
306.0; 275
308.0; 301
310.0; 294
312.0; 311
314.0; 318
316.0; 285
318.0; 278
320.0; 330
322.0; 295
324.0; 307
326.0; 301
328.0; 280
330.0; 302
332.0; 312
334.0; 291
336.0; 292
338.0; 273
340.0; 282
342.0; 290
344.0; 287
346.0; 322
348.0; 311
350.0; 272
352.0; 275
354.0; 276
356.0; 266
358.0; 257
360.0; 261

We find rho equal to 9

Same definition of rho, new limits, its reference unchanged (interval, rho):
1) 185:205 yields 145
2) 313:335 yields 17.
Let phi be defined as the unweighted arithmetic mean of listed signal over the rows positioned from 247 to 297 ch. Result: 289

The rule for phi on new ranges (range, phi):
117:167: 271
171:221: 265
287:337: 299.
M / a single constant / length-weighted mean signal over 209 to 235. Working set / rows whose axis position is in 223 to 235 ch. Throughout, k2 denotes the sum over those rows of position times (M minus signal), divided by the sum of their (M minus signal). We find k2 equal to 230.9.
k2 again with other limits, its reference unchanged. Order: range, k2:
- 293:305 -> 297.7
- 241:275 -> 254.8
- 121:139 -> 129.9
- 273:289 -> 283.1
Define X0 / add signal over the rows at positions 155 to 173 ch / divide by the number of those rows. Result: 284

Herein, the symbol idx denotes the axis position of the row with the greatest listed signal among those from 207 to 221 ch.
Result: 210.0 ch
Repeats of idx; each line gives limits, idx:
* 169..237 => 210.0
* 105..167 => 148.0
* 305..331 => 320.0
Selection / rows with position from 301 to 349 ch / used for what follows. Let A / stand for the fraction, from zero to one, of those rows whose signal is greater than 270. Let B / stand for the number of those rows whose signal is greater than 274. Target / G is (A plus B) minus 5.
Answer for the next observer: 19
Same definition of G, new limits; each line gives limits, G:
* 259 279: 3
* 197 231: 9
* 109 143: 8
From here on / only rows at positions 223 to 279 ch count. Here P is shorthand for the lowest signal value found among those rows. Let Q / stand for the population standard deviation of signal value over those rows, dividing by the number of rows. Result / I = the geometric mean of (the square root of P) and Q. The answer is 17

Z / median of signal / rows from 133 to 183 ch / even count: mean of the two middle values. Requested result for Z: 288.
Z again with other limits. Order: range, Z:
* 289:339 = 301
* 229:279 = 274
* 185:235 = 280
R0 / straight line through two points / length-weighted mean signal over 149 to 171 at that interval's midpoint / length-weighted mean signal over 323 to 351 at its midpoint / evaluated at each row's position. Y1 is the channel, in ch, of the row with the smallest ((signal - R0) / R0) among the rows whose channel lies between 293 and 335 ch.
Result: 306.0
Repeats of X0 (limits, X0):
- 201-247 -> 284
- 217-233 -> 280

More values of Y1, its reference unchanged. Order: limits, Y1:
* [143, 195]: 190.0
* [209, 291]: 232.0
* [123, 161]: 130.0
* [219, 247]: 232.0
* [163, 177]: 176.0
